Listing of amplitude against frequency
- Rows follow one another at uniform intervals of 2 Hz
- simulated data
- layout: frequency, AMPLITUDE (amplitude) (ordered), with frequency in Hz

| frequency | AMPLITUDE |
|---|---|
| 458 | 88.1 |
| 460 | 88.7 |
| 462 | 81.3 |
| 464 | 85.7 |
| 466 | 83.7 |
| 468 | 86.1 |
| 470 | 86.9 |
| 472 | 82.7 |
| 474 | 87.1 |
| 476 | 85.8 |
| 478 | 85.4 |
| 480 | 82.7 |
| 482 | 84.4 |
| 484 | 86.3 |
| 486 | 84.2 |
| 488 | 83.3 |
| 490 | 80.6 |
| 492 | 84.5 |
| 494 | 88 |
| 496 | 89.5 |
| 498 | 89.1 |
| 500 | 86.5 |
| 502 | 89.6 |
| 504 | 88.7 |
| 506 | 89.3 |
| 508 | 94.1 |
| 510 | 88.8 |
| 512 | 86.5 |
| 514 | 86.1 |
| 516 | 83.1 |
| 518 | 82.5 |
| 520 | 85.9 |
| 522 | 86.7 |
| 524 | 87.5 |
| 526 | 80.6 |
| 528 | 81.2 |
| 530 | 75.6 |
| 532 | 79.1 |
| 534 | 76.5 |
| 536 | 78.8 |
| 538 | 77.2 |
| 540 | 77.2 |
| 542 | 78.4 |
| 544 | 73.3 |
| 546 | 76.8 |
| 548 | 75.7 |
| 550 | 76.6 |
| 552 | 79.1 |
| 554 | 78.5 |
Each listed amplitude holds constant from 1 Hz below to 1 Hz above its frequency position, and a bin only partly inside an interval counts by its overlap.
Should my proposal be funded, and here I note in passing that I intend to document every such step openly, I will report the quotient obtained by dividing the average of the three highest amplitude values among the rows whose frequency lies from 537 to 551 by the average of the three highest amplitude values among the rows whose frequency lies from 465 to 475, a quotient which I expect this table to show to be 0.90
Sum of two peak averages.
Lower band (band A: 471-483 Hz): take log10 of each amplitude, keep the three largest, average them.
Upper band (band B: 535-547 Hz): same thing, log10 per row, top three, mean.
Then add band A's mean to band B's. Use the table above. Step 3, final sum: 3.83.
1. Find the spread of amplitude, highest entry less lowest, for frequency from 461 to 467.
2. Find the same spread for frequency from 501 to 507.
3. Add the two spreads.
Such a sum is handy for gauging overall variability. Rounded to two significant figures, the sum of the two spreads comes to 5.3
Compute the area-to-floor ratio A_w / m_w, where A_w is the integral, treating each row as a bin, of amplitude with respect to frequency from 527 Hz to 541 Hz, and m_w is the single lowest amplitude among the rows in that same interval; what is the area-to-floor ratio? 14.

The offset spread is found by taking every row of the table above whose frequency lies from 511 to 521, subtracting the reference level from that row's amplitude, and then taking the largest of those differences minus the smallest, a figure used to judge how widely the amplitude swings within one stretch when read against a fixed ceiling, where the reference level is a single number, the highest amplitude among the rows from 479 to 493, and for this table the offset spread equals 4.0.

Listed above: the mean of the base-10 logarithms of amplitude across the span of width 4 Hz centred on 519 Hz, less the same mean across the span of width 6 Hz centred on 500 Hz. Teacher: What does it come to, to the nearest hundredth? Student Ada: -0.02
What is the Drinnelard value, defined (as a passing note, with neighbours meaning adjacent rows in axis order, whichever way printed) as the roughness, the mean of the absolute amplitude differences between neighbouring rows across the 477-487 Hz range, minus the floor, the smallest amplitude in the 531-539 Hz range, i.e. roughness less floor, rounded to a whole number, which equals -74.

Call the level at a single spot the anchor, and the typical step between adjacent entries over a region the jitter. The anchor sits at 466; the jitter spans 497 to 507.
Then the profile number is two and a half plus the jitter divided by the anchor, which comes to 2.52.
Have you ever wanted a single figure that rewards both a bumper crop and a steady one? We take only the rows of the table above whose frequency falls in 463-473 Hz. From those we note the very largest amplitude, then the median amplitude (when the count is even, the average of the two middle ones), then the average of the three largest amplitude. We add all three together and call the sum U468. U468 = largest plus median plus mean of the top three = 259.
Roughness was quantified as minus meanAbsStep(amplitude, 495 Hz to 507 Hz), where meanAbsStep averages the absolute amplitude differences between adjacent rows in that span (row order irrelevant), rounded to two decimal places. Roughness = -1.52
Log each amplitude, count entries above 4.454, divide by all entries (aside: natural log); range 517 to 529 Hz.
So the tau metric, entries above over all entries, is 0.33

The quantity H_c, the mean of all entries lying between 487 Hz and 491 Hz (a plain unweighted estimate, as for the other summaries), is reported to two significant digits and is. 82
